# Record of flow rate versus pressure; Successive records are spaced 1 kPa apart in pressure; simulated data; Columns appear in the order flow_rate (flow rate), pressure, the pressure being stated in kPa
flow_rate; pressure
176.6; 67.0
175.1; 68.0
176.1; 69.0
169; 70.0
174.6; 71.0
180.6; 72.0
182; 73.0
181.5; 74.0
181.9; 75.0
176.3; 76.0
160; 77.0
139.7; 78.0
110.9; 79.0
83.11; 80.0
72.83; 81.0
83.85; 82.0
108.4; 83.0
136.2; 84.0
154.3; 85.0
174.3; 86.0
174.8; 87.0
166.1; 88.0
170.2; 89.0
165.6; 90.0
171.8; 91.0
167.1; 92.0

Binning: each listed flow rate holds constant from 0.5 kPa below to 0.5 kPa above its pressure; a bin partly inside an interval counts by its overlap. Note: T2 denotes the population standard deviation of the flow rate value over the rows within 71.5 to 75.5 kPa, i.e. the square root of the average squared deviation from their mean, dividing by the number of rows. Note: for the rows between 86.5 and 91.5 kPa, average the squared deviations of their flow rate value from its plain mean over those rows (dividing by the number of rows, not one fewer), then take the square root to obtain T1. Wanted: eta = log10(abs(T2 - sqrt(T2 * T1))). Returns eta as -0.08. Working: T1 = 3.5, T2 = 1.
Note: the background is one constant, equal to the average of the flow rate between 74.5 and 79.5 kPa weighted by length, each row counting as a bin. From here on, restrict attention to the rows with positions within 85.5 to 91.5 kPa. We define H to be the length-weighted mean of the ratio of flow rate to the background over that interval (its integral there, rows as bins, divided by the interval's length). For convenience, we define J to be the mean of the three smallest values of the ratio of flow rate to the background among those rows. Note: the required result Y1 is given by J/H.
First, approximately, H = 1.11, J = 1.09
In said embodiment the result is 0.98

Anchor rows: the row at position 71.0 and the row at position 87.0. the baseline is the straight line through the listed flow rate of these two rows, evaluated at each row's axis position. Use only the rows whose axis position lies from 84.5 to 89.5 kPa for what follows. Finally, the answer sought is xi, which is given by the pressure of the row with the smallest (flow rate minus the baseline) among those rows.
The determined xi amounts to 85.0 kPa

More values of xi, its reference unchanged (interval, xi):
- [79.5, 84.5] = 81.0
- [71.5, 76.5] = 76.0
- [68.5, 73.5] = 70.0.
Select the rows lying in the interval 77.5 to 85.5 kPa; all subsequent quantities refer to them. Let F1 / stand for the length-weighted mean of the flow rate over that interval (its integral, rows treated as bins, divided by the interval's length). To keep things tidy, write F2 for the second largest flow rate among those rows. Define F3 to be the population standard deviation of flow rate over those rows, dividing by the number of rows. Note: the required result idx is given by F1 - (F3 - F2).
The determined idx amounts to 223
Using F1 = 111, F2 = 139.7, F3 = 28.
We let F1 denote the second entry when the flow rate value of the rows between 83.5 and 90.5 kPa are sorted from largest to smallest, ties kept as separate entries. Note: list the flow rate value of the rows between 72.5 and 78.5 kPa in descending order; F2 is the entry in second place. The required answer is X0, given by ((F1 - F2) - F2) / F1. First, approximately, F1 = 174.3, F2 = 181.9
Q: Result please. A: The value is -1.1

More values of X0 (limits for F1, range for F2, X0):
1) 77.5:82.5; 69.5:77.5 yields -2.3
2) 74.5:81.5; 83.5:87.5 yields -1.0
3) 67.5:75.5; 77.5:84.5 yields -0.5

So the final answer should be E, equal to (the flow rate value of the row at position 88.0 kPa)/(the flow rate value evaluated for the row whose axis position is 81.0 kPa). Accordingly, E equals 2.28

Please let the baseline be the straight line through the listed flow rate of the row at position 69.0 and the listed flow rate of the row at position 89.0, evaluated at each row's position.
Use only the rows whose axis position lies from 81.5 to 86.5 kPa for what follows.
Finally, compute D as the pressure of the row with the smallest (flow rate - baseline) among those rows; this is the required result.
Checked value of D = 82.0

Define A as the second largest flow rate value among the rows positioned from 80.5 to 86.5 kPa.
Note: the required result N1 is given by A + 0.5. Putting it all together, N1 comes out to 155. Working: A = 154.3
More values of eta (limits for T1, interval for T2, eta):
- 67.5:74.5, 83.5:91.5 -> 0.69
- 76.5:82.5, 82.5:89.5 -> 0.63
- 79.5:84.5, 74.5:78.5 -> 0.47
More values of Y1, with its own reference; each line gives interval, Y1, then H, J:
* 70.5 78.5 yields 0.92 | 1.12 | 1.03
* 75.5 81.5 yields 0.72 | 0.81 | 0.58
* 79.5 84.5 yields 0.83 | 0.63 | 0.52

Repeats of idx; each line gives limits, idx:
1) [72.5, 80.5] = 299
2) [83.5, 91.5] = 326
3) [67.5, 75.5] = 355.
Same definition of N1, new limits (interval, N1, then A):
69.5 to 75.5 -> 182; 181.9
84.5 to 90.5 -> 175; 174.3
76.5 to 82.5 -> 140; 139.7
